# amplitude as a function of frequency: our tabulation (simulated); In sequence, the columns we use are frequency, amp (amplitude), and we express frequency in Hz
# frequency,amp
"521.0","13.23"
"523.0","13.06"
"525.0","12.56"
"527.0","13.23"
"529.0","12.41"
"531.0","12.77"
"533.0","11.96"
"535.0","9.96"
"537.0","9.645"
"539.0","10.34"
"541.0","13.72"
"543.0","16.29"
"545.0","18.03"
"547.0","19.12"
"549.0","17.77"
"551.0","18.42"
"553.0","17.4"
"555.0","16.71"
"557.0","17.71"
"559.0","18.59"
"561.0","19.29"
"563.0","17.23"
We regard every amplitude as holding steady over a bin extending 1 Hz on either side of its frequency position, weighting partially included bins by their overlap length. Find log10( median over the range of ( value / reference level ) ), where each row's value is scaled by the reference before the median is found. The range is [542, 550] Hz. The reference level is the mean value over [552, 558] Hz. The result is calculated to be 0.02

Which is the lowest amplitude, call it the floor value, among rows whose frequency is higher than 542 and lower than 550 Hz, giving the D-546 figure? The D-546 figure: 16.29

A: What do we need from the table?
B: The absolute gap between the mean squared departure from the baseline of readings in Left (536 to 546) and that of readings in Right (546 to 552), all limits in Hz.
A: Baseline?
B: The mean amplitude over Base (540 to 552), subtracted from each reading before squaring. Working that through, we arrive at 22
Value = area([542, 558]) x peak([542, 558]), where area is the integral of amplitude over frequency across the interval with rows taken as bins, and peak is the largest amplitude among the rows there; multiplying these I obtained 5409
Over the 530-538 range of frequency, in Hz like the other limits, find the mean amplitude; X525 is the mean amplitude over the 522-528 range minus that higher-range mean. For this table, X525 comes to 1.9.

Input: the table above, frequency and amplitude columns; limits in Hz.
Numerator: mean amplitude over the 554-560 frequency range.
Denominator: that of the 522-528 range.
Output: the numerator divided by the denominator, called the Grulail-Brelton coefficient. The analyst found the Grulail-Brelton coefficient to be 1.4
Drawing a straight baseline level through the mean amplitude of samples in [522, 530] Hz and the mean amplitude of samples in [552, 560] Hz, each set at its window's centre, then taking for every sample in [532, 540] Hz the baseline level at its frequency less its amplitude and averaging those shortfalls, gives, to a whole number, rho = 4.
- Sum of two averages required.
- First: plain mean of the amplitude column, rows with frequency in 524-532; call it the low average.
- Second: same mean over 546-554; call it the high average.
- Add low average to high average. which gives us 30.9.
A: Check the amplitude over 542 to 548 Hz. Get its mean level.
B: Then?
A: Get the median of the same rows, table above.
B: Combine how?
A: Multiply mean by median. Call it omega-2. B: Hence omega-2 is 321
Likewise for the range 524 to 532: 161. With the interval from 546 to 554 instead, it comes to 329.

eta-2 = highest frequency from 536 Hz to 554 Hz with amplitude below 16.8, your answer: 543.0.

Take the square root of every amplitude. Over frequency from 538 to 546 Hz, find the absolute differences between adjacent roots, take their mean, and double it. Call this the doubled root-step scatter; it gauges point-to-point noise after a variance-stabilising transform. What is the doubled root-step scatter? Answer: 0.687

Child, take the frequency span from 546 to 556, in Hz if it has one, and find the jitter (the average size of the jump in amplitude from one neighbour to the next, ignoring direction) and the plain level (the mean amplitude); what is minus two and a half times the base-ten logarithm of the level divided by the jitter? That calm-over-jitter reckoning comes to -3.2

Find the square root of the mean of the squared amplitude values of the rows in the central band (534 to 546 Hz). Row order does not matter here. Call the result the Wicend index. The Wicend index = 13.4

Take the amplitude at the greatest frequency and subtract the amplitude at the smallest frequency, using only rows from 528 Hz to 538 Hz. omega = -3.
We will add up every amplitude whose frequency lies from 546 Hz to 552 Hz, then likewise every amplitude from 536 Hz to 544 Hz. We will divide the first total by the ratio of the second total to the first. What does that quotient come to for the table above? 61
